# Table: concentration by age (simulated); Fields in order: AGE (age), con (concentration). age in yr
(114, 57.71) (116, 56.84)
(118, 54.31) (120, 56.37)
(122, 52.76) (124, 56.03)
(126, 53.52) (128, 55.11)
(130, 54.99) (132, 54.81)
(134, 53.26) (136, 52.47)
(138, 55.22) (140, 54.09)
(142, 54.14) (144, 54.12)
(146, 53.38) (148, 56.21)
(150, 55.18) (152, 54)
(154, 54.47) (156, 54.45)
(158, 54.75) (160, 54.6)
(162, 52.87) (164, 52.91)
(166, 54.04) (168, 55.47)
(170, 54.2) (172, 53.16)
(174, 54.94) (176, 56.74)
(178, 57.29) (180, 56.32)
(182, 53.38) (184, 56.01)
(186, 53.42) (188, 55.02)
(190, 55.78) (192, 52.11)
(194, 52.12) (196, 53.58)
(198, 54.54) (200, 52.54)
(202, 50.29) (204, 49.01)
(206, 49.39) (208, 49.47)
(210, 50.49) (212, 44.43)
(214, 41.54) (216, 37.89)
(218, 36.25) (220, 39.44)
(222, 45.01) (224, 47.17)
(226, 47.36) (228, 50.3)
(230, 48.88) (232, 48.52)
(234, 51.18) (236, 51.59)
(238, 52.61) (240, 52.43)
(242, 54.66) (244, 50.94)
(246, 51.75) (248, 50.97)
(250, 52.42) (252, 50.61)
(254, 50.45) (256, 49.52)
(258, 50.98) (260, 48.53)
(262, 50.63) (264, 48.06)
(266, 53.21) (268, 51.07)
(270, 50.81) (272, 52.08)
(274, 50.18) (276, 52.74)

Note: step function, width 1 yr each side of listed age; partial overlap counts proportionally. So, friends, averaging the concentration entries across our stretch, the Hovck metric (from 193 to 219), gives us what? 48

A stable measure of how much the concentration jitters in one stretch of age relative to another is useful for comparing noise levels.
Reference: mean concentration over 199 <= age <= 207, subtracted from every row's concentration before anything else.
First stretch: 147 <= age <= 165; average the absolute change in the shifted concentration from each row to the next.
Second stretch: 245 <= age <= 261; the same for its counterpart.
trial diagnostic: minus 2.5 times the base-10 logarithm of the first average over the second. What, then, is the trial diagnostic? 0.81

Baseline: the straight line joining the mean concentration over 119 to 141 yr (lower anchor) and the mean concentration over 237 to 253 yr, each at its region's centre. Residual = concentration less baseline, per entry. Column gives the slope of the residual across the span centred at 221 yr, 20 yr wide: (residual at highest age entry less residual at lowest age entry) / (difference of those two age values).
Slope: 0.27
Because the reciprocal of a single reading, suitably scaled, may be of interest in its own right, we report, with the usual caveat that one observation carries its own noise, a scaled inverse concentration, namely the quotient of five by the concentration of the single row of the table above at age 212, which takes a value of 0.113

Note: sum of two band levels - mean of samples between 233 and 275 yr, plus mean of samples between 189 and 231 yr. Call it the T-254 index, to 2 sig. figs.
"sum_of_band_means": 99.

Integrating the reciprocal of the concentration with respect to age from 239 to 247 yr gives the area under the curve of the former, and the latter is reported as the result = 0.153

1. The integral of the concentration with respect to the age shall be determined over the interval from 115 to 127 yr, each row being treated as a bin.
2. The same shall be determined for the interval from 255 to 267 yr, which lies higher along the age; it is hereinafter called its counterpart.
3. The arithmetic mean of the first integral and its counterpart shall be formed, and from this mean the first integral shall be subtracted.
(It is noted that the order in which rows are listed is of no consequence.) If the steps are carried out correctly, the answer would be -29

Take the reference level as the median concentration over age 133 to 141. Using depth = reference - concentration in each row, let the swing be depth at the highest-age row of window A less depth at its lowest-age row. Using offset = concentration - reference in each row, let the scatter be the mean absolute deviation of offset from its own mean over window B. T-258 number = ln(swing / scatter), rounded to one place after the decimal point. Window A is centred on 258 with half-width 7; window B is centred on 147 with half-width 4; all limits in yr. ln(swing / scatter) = 1.0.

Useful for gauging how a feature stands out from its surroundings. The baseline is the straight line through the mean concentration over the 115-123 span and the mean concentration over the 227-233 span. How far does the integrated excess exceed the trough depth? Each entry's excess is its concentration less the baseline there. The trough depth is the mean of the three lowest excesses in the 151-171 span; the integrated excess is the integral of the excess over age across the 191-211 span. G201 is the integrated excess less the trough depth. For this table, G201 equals 12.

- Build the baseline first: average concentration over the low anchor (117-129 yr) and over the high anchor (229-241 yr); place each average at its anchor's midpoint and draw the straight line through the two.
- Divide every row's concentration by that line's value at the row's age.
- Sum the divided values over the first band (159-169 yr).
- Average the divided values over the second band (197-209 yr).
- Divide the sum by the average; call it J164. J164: 5.2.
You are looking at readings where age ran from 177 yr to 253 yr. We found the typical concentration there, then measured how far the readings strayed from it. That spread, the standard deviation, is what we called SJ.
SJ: 4.9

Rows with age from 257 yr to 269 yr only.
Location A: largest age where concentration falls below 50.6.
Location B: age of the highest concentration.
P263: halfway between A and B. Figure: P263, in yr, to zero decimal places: 265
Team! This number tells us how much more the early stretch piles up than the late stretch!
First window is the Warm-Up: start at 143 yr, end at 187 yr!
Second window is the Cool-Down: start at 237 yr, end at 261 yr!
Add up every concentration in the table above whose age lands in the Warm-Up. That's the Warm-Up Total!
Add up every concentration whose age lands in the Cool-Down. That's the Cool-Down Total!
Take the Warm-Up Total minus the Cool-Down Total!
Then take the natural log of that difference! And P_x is 6.4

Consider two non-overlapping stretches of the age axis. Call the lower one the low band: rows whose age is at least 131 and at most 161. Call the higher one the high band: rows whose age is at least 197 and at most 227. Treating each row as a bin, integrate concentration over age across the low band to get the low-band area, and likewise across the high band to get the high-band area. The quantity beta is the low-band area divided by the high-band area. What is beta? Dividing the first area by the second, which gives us 1.17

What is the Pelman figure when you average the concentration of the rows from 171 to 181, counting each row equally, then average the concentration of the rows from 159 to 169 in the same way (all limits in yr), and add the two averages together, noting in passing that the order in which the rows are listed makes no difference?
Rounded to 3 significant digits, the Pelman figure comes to 110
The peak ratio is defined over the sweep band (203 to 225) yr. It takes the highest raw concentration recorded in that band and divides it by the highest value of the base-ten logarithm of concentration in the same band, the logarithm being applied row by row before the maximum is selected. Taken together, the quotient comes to 29.6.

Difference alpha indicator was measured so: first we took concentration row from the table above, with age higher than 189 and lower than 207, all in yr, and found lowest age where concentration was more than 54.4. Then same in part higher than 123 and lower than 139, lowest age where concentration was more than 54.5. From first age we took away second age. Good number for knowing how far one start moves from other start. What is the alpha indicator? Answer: 66 yr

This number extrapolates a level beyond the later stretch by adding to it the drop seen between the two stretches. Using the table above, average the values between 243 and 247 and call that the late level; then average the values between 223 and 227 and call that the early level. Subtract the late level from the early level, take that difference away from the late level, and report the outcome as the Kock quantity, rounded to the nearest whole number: 55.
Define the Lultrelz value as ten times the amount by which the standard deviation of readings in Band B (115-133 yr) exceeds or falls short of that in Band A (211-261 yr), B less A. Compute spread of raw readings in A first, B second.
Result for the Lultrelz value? -35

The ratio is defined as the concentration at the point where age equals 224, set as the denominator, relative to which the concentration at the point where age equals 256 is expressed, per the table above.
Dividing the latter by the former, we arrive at 1.05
